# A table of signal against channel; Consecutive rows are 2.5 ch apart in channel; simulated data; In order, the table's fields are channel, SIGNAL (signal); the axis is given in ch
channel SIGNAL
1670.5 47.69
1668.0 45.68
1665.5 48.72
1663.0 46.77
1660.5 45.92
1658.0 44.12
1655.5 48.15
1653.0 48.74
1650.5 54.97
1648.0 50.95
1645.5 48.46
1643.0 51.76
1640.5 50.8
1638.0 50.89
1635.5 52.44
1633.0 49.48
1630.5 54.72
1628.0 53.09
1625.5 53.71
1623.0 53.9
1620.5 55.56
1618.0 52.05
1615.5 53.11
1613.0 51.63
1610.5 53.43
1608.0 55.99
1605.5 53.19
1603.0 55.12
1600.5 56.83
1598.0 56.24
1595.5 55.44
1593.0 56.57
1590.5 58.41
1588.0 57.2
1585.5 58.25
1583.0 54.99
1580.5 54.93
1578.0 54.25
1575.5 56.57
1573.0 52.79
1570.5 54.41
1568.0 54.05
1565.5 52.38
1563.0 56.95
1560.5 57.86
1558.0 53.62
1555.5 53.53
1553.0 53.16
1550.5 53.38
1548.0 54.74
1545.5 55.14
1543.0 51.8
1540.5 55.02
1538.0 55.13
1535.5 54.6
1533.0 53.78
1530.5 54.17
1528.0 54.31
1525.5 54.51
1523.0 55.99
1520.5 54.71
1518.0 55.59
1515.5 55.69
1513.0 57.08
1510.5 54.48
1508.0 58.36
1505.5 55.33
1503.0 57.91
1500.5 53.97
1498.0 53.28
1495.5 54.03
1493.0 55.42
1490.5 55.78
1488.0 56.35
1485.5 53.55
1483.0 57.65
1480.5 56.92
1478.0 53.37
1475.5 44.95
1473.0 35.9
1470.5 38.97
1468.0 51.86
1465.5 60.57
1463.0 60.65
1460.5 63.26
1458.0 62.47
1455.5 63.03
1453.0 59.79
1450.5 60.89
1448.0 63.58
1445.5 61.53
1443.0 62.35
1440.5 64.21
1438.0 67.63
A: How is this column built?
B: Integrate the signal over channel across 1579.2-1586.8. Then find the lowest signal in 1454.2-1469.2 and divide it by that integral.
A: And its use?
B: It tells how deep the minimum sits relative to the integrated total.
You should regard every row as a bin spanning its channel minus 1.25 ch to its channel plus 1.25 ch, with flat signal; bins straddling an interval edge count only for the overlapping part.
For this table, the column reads 0.12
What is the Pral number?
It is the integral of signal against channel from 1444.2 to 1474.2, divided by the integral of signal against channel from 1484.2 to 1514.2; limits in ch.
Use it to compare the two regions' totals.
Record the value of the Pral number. 1.03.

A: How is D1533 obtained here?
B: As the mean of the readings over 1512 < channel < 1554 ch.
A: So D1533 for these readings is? 54.6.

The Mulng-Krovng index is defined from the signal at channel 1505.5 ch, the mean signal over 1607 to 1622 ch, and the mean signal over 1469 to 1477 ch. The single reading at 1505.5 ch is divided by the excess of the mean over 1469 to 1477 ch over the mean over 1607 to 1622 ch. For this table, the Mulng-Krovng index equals -4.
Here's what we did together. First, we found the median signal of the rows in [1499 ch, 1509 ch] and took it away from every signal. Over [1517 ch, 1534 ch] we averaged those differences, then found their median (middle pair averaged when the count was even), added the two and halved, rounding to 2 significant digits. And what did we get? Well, -2.0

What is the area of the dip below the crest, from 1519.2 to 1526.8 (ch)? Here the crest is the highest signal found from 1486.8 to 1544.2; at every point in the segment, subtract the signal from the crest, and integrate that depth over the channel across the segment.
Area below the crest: 25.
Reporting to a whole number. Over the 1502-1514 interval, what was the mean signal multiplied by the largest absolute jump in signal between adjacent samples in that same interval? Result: 220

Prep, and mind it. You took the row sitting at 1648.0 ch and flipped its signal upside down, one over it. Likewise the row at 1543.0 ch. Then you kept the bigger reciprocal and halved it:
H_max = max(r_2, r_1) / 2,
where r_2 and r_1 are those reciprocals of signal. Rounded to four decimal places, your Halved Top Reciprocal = 0.0098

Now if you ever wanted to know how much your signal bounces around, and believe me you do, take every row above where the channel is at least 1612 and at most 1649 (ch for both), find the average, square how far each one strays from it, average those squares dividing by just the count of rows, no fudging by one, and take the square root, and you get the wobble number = 1.86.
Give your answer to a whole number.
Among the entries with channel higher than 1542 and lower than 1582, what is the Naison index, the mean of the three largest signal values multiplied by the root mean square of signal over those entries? 3106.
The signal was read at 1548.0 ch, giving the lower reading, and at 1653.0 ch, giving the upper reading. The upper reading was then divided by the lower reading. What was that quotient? 0.89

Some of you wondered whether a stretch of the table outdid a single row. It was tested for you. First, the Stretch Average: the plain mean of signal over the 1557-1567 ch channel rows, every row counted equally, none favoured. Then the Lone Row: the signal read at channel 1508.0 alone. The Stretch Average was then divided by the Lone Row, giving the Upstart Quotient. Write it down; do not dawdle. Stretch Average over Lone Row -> 0.95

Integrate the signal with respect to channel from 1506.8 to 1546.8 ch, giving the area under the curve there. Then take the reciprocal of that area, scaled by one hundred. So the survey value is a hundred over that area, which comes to 0.0454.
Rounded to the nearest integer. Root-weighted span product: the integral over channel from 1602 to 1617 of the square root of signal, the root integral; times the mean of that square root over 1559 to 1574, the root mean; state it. 813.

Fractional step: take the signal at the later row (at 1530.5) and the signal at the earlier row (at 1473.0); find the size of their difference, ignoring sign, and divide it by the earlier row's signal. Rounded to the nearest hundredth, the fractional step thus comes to 0.51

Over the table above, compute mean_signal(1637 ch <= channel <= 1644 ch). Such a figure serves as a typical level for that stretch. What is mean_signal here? 51.1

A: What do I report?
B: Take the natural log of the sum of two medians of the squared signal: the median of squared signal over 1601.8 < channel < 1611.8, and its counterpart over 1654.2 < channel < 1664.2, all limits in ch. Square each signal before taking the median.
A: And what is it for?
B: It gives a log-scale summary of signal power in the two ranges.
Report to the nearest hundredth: 8.54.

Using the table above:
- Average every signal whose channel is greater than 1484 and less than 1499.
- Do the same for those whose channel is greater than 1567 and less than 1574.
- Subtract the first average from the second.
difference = -1.0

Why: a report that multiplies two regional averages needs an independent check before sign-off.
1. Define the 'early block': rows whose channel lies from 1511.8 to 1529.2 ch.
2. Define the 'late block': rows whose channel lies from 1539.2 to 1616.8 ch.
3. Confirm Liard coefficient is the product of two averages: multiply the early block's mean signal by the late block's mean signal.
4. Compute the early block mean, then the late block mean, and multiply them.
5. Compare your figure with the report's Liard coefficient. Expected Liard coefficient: 3040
